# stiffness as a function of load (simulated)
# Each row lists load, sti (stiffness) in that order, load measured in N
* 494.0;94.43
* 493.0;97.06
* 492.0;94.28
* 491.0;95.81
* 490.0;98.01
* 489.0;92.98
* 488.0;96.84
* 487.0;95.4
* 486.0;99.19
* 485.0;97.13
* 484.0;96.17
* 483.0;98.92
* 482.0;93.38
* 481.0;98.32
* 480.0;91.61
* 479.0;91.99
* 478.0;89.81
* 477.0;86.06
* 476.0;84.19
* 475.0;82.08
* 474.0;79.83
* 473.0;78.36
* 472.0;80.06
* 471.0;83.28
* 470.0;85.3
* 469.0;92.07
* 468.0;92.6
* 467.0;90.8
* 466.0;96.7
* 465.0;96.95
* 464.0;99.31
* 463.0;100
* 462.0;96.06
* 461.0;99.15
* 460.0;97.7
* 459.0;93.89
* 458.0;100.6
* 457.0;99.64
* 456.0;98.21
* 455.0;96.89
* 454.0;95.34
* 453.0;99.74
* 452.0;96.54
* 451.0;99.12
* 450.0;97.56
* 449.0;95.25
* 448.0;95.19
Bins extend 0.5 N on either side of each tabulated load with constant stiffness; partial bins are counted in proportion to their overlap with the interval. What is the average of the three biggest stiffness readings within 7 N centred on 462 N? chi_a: 99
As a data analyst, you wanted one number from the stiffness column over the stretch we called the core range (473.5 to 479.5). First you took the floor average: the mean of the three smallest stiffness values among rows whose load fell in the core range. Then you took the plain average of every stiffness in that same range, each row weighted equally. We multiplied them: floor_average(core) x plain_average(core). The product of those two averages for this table 7027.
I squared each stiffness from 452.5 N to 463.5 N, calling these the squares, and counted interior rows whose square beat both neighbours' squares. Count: 2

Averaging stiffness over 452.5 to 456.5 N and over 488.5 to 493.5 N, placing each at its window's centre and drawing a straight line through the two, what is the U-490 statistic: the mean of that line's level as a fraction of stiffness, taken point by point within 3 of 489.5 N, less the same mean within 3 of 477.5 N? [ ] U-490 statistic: -0.10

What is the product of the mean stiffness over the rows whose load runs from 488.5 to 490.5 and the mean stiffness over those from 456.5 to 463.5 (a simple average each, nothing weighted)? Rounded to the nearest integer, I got 9373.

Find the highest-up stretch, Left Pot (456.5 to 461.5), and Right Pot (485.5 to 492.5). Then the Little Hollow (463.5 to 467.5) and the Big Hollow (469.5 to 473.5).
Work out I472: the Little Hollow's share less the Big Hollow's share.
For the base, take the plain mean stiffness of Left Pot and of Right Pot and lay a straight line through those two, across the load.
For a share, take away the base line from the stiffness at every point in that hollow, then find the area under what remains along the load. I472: 55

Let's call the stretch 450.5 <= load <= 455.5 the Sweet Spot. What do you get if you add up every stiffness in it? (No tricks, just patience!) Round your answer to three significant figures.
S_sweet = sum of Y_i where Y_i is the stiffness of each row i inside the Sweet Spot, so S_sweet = 488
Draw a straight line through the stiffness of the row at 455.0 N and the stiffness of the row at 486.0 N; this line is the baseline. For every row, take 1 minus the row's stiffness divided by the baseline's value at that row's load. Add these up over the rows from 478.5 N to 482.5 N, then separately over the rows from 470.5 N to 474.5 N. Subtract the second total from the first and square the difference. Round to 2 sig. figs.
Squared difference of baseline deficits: 0.28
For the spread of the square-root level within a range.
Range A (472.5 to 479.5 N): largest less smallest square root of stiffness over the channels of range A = 0.74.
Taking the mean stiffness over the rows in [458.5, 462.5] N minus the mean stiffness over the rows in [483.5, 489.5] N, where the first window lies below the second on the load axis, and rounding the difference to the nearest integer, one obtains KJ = 0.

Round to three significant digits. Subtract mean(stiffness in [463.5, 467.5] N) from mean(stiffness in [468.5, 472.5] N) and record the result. -10.8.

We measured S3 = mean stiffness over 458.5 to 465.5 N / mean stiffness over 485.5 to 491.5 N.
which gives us 1.01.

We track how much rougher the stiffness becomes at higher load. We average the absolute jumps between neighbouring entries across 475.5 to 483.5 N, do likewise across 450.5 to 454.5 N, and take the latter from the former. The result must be 0.23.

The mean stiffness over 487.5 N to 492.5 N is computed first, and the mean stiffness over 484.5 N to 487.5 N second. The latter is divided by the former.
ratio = 1.02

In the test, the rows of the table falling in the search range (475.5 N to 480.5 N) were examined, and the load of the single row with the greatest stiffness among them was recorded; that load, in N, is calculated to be 479.0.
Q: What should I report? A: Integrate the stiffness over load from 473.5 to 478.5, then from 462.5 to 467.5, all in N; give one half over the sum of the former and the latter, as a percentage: 0.0552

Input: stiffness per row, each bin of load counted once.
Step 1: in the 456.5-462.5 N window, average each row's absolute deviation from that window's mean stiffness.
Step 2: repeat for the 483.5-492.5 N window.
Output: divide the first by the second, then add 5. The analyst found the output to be 6.4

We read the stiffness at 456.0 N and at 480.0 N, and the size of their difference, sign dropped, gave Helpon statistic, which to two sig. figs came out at 6.6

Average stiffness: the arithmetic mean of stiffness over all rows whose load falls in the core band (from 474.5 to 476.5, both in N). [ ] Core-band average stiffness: 83.1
